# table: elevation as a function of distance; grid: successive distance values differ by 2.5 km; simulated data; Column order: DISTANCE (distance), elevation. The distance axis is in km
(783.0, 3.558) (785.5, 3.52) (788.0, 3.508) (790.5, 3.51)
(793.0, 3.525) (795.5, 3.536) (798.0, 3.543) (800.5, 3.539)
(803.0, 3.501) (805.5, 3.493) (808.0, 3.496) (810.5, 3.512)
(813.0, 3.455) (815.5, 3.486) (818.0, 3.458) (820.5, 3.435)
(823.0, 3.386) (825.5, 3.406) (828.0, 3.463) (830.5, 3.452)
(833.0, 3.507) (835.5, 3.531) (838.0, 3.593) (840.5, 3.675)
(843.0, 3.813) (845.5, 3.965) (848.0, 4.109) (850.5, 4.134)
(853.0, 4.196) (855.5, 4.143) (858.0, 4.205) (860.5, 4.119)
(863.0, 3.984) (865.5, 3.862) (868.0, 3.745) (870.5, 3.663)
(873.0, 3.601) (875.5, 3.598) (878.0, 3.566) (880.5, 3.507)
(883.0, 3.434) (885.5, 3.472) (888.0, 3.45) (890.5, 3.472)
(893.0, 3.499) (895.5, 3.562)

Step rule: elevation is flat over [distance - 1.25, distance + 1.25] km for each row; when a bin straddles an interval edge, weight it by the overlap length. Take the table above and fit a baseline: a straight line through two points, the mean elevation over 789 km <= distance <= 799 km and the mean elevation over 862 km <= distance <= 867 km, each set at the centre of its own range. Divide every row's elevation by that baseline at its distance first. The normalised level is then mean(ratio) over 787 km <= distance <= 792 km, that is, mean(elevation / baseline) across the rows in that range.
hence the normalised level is 1.00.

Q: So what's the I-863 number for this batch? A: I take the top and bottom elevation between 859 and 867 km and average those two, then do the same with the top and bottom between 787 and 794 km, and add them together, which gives 7.51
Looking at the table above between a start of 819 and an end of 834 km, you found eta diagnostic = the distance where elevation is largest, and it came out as 833.0 km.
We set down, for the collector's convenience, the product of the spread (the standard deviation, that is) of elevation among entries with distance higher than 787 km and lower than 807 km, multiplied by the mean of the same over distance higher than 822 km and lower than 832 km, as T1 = 0.06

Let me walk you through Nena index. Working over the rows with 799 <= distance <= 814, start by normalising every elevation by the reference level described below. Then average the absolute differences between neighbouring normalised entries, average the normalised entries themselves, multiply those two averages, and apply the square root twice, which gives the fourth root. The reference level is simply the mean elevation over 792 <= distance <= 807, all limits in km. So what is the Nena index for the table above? 0.29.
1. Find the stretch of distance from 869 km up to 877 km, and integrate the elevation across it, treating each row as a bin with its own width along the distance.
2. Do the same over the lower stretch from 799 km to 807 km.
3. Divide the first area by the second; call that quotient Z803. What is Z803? 1.03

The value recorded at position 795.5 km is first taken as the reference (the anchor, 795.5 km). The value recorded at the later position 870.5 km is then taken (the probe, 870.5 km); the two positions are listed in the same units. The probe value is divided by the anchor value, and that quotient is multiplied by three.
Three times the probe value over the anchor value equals 3.11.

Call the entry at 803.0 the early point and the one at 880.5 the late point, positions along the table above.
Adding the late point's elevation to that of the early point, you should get 7.01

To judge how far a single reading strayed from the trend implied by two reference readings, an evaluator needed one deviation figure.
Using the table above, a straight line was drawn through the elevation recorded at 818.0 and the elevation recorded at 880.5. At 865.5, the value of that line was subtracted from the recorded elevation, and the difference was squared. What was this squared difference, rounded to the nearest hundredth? 0.13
